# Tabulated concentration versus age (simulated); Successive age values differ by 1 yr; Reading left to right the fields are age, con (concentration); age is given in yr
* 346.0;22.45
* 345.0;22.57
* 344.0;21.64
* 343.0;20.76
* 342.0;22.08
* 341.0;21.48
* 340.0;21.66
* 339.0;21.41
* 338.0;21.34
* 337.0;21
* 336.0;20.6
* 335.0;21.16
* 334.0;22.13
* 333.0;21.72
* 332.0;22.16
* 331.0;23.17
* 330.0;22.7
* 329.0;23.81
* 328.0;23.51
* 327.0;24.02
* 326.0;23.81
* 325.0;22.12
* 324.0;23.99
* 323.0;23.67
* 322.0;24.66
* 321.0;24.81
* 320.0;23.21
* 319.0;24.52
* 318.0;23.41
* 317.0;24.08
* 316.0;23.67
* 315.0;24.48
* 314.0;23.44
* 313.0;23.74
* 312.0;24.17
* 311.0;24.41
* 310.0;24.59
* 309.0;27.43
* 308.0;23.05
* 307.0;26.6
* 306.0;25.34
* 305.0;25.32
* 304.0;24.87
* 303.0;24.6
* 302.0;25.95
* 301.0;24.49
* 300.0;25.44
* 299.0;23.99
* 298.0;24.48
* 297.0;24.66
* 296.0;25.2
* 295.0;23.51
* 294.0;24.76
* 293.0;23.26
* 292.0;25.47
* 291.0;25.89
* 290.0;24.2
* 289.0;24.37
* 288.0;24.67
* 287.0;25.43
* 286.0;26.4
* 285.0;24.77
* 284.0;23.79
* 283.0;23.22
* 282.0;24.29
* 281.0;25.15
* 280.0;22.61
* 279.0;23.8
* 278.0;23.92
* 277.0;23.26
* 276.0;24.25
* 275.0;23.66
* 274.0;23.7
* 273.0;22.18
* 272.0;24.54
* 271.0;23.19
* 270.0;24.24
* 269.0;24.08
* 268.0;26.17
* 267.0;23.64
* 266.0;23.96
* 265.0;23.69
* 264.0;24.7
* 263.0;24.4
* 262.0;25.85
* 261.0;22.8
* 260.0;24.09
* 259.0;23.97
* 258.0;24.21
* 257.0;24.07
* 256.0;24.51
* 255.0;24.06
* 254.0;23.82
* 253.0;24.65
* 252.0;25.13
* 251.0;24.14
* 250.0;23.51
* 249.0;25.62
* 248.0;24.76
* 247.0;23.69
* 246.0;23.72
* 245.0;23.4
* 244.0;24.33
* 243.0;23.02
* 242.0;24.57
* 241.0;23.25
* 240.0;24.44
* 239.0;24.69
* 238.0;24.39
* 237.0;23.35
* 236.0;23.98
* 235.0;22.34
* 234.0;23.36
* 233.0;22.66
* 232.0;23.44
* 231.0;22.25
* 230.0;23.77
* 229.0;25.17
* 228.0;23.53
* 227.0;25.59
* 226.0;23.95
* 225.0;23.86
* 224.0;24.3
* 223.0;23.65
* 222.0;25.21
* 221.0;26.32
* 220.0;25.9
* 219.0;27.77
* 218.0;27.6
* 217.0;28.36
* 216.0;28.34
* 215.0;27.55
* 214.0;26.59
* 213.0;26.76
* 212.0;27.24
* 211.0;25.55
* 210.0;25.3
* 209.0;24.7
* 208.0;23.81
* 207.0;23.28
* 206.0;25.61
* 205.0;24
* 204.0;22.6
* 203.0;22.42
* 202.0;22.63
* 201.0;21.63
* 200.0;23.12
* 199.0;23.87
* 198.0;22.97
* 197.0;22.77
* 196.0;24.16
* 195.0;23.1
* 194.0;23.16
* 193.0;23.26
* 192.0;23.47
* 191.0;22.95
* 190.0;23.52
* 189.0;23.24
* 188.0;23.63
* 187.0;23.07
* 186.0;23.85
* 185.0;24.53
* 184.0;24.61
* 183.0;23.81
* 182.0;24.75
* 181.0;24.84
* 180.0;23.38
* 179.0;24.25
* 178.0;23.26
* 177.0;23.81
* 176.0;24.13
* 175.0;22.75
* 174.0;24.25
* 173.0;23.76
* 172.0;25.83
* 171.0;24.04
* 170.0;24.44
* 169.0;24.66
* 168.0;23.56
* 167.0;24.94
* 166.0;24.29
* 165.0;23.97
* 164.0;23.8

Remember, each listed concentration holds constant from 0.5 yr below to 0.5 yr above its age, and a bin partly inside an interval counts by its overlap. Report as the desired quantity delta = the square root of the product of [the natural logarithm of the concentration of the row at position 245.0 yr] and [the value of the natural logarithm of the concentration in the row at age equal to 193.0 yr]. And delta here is 3.150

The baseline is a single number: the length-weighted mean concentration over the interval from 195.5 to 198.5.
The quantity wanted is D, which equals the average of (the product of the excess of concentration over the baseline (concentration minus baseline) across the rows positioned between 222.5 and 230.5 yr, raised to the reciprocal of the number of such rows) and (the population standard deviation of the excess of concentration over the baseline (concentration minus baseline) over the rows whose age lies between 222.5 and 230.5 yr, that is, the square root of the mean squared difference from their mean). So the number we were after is 0.70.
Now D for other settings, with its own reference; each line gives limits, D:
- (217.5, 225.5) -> 1.58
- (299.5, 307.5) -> 1.29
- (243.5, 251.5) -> 0.63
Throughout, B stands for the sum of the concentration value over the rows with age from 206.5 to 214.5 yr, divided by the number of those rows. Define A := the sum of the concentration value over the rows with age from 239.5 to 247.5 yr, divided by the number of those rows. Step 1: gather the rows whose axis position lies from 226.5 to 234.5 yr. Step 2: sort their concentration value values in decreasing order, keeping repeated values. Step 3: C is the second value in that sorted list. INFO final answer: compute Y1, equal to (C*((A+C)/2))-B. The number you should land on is 591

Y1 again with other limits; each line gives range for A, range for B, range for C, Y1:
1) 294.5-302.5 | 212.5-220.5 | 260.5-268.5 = 626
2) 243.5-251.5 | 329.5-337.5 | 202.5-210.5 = 604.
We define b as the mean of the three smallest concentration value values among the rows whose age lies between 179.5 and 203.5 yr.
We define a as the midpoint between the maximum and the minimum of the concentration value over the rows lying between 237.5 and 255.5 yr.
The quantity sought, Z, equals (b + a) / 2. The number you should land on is 23.3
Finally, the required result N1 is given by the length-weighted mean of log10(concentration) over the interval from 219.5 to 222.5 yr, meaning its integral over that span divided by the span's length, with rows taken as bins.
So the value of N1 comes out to 1.41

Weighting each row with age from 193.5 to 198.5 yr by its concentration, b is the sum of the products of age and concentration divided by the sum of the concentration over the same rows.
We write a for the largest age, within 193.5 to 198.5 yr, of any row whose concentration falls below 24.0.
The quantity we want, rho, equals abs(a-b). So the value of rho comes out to 2.0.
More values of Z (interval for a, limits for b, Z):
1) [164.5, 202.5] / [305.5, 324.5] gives 23.5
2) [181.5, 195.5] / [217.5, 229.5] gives 23.8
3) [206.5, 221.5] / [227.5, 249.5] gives 24.1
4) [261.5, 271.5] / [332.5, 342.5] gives 22.8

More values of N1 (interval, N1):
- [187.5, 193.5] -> 1.37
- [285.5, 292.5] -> 1.40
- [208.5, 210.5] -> 1.40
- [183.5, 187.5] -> 1.38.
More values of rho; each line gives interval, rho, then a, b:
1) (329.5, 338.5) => 4.1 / 338.0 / 333.9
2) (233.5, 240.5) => 0.1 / 237.0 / 237.1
